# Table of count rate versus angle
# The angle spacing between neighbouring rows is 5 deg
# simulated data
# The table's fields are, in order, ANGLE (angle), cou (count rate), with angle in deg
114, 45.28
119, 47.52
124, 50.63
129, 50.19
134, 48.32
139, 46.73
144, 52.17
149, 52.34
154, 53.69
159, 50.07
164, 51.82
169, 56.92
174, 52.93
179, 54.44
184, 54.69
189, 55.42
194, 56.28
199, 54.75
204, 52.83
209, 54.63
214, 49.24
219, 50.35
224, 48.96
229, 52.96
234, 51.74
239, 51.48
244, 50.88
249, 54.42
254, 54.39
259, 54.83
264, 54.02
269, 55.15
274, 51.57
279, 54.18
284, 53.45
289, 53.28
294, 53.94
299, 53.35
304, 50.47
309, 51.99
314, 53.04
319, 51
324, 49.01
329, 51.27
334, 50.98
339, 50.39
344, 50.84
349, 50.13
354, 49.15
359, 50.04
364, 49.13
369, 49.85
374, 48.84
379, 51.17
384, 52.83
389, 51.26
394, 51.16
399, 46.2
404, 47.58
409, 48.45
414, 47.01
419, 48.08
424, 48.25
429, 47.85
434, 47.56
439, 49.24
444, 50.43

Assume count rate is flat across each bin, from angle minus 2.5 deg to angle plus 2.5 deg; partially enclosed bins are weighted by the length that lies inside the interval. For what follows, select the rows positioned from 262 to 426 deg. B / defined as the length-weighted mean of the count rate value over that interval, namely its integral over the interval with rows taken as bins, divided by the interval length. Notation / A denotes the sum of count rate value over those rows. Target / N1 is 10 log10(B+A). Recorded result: 32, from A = 1677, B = 50.8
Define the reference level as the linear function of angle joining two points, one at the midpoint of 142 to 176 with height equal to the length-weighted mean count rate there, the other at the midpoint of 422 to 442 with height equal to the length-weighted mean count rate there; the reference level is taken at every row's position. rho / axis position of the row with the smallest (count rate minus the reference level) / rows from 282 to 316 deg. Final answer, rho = 304 deg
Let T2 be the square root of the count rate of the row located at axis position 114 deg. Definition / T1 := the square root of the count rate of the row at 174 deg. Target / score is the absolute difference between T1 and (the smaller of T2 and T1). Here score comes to 0.55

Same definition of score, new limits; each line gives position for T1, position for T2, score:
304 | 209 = 0.00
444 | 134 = 0.15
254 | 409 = 0.41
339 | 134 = 0.15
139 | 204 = 0.00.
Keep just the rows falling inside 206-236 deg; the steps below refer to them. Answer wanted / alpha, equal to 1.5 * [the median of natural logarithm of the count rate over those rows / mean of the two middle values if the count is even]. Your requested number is 5.90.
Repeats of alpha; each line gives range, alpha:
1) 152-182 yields 5.96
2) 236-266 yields 5.99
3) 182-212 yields 6.00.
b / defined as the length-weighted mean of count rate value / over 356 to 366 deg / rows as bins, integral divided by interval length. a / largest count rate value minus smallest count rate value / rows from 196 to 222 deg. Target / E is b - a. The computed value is 44.1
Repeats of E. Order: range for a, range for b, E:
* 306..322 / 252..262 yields 52.6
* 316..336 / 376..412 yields 47.5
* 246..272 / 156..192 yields 52.7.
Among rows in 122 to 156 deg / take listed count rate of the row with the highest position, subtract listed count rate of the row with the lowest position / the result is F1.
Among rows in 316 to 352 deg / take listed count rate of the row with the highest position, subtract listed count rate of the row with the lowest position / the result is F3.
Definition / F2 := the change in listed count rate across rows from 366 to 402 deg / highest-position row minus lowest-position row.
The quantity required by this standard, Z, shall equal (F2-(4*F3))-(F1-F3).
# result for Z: -4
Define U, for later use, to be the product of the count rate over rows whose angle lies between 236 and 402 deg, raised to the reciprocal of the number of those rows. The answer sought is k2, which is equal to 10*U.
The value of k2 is 516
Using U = 51.6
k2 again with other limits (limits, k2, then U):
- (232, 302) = 533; 53.3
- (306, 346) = 511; 51.1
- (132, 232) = 524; 52.4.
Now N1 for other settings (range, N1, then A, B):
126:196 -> 29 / 736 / 52.5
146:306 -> 32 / 1699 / 53.1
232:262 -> 26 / 318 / 53.0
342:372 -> 25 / 299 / 49.8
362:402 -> 27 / 400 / 50.0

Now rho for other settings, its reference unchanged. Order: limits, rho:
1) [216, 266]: 224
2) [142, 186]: 159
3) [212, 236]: 224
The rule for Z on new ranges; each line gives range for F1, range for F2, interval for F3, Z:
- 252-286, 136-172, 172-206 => 11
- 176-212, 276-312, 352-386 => -13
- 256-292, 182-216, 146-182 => -10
